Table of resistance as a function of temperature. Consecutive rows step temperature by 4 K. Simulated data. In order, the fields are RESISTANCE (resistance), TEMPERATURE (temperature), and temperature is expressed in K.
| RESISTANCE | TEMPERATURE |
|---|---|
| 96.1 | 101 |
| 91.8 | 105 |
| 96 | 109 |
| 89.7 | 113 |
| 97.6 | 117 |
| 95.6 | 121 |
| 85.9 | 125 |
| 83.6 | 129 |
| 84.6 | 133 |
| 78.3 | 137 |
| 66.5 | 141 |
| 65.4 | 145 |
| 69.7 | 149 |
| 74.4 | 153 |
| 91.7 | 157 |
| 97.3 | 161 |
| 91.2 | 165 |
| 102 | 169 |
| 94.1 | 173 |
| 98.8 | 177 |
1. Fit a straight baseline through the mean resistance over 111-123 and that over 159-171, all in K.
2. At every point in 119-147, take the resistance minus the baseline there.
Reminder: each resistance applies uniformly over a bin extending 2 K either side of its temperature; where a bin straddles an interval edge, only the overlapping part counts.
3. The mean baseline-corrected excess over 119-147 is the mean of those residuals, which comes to -15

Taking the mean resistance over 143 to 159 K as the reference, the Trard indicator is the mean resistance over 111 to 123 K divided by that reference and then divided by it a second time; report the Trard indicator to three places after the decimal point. 0.017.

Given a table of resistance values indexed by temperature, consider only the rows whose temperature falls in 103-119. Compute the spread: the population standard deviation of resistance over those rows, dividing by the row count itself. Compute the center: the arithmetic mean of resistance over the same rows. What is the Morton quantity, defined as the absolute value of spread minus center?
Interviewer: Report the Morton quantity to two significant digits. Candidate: 91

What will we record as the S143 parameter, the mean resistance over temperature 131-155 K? 73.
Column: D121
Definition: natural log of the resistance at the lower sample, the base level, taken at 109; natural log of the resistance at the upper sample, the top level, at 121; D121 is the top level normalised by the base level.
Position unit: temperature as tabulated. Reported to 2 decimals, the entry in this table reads 1.00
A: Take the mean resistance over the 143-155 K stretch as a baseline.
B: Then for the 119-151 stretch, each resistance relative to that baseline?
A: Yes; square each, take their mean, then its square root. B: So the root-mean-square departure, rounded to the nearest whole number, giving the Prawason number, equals 13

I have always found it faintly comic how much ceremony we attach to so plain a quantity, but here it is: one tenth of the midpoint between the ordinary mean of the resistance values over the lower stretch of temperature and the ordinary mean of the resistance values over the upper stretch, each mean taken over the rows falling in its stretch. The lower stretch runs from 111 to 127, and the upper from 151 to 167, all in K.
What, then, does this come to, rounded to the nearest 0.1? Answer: 9.0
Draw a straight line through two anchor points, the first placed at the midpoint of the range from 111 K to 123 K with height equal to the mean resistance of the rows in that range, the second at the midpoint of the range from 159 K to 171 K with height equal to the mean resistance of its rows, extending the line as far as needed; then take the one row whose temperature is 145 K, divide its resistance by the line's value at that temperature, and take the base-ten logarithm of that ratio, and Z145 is -0.17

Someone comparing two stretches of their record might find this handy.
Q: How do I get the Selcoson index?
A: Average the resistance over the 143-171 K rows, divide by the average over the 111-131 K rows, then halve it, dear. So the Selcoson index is 0.47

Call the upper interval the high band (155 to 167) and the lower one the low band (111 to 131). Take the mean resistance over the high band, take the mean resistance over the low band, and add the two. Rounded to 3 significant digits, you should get 184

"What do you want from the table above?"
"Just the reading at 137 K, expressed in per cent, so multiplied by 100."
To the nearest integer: 7830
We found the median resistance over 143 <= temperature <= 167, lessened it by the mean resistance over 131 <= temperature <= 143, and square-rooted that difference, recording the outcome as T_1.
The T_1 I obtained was 2.5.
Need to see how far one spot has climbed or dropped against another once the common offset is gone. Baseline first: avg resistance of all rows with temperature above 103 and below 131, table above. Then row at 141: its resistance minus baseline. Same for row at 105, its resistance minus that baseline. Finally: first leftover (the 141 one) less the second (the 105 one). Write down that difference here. -25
